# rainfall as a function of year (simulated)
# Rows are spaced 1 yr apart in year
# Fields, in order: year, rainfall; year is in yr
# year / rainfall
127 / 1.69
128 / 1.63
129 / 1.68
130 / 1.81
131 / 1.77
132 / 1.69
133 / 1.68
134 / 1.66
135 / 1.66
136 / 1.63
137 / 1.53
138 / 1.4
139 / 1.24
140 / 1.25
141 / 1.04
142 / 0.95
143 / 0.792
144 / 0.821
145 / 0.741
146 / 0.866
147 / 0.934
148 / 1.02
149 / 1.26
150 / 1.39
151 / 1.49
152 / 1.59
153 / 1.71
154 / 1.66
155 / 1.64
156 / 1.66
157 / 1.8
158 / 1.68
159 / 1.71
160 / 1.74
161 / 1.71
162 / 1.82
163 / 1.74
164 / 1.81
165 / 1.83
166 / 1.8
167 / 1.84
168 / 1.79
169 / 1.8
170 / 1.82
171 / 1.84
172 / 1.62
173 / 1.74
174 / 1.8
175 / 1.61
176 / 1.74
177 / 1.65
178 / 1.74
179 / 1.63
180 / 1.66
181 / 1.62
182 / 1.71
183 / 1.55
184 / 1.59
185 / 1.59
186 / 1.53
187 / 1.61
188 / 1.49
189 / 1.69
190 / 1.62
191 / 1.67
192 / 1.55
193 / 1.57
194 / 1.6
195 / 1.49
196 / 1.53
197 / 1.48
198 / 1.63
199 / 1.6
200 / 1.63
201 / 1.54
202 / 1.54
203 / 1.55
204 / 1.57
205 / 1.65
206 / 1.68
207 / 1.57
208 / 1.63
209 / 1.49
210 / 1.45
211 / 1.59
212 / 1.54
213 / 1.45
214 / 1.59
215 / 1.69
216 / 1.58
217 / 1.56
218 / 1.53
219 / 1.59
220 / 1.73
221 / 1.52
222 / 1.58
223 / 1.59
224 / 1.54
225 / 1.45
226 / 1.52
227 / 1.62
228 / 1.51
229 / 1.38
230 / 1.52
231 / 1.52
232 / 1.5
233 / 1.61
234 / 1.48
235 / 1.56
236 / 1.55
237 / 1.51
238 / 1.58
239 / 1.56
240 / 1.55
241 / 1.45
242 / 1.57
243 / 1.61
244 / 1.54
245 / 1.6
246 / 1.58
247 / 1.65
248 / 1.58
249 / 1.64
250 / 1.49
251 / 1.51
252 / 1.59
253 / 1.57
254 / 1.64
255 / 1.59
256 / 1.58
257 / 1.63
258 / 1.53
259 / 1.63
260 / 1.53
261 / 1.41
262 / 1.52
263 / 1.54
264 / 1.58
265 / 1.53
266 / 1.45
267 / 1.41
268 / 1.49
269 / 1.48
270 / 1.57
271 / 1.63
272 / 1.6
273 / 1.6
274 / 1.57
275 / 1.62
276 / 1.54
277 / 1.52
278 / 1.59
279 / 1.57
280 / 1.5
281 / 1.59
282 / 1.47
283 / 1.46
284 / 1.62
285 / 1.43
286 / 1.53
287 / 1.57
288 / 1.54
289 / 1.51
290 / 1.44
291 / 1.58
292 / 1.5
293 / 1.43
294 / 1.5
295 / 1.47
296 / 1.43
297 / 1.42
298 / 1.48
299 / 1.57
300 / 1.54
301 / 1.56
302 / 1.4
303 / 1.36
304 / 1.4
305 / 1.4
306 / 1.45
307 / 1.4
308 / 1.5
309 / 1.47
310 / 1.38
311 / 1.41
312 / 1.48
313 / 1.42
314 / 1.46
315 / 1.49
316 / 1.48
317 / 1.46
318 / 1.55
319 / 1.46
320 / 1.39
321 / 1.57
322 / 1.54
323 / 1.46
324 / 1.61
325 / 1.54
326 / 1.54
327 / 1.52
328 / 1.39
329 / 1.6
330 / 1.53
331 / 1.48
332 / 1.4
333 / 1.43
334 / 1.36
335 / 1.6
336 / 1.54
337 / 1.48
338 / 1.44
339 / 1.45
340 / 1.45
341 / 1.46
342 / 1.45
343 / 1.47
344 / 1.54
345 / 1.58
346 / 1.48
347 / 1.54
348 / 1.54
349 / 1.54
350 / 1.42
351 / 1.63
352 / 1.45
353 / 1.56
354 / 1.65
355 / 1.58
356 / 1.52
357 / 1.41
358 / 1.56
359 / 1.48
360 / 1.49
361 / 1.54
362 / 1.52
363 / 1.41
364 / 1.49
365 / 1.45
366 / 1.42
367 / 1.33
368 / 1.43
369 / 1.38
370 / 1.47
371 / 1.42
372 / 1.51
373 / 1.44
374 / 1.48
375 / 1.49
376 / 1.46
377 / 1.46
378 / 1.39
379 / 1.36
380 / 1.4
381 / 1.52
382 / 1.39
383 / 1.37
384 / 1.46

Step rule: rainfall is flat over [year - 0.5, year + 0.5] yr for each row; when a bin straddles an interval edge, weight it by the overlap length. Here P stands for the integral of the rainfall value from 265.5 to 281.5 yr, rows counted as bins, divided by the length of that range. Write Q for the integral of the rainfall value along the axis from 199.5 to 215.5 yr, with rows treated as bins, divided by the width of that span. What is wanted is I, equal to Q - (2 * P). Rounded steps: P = 1.55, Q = 1.57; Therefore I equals -1.52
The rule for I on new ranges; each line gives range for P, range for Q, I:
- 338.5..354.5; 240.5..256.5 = -1.45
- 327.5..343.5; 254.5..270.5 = -1.41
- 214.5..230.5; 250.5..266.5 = -1.56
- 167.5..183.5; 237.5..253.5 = -1.85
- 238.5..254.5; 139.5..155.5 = -1.94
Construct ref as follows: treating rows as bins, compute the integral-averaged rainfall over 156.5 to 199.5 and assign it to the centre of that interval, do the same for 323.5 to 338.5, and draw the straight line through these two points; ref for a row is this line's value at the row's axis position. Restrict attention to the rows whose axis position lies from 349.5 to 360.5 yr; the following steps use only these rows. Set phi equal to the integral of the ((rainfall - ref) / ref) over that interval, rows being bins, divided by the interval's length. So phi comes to 0.04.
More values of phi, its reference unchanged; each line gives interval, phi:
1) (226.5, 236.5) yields -0.05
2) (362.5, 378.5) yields -0.01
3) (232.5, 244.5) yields -0.04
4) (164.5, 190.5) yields 0.01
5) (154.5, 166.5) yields 0.03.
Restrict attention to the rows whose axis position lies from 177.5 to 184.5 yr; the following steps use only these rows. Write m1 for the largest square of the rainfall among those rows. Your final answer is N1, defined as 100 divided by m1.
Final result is 33.0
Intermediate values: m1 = 3.0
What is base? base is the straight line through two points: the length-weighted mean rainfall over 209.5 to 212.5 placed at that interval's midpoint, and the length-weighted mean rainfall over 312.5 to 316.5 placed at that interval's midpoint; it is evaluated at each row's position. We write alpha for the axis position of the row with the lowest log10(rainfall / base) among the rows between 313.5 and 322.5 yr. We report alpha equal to 320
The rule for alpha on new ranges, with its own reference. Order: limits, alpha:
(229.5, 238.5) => 234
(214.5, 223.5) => 221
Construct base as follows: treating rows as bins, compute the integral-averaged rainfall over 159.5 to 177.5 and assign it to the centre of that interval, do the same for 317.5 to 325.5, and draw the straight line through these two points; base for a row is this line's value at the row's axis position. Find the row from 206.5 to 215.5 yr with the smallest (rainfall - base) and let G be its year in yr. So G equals 210 yr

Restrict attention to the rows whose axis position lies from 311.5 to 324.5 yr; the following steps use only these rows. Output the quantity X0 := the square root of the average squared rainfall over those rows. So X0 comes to 1.49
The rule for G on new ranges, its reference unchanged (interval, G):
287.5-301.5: 297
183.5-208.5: 188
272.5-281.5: 280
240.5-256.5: 241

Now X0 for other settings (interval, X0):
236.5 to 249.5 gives 1.57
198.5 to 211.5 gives 1.58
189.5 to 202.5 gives 1.57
